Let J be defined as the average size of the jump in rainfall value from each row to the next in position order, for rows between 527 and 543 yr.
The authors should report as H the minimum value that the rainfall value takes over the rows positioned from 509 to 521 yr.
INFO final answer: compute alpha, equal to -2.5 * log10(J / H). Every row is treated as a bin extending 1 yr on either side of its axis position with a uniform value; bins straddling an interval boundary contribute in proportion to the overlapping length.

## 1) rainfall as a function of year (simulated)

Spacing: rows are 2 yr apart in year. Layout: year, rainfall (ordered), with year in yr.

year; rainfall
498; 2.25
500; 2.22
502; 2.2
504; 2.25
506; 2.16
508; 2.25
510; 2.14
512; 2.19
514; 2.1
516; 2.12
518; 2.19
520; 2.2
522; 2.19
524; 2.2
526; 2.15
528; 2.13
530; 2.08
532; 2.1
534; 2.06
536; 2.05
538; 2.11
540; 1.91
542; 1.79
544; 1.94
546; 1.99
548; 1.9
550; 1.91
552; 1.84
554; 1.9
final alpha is 3.7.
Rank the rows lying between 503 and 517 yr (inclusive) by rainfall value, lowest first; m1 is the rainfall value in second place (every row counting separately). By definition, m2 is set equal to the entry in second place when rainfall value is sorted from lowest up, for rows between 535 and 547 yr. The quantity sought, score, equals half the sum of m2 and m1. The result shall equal 2.015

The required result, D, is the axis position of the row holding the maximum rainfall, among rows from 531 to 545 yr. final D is 538 yr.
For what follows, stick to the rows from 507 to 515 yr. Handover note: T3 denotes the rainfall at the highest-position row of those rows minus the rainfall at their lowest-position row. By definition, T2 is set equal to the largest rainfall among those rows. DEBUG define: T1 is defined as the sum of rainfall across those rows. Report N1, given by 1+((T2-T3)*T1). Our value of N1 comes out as 22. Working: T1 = 8.7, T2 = 2.25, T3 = -0.15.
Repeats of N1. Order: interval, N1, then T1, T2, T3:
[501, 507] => 16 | 6.6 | 2.25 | -0.04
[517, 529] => 31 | 13.1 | 2.2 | -0.06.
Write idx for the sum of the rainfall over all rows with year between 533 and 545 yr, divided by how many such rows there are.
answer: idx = 1.98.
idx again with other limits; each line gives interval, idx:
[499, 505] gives 2.22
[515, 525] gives 2.18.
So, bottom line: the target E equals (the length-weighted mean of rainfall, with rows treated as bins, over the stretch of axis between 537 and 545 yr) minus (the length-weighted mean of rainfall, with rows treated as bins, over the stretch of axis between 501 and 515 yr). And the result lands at -0.25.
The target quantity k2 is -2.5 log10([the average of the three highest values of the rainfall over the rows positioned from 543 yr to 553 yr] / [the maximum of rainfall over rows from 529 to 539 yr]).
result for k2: 0.09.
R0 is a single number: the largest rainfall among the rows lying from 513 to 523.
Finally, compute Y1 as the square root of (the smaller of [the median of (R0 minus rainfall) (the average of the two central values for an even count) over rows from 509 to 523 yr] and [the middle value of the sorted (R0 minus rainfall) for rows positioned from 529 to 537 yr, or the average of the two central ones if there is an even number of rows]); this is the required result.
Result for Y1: 0.10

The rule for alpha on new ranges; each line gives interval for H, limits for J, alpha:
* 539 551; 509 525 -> 4.2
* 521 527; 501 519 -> 3.7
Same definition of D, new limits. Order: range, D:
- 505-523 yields 508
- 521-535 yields 524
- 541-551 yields 546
